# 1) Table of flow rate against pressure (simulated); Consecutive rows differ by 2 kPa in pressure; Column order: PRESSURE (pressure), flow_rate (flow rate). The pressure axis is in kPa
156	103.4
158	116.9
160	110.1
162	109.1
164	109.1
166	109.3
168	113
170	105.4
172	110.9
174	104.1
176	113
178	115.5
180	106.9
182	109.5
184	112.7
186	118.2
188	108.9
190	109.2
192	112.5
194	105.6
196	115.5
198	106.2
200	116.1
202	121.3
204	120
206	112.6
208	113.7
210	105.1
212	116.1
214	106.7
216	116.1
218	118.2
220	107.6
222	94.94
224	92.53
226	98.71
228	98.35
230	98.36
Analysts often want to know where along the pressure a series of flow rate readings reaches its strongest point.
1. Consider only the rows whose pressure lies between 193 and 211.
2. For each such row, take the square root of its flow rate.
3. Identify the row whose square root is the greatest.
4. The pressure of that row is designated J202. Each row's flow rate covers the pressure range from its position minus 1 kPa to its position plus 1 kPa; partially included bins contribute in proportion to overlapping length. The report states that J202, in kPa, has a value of 202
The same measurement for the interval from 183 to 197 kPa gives 186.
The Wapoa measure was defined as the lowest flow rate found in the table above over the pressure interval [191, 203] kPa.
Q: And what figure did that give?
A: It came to 105.6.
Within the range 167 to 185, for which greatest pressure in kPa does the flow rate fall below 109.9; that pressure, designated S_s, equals 182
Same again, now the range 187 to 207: 198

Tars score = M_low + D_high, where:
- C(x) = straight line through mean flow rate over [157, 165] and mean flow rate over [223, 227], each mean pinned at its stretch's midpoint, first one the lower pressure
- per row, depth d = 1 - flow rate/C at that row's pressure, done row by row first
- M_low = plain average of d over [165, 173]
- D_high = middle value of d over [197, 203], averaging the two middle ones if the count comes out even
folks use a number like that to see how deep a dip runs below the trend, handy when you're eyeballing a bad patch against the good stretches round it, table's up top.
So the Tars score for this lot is -0.144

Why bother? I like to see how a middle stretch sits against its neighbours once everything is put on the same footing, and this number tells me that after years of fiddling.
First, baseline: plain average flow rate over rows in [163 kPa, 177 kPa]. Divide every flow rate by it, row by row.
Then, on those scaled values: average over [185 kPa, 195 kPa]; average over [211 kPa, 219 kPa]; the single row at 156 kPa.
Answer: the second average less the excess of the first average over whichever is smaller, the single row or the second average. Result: 0.98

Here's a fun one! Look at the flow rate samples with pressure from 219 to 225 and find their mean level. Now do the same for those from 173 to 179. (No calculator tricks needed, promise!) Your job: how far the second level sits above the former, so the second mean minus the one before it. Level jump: 13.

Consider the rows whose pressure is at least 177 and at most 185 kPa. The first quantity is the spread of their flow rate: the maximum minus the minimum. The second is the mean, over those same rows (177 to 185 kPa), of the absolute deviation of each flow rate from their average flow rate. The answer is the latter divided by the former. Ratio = 0.34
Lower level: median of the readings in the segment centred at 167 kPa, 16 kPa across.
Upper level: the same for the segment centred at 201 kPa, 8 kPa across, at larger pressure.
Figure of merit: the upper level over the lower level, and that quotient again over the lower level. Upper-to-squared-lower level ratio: 0.0099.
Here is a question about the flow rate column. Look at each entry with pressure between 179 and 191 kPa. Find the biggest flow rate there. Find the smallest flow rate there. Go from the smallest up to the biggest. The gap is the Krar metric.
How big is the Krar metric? 11.3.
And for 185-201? 12.6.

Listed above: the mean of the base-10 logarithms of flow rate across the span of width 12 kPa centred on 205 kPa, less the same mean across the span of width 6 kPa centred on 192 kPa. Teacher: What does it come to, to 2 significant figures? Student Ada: 0.022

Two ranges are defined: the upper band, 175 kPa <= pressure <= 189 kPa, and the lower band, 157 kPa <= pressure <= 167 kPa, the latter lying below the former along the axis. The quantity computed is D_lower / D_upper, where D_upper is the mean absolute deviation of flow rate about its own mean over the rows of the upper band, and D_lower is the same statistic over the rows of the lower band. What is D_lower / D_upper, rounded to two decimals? 0.76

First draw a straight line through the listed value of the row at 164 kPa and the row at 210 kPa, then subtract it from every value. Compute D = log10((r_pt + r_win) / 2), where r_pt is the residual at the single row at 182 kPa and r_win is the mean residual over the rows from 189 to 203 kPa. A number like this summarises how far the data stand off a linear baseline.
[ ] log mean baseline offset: 0.60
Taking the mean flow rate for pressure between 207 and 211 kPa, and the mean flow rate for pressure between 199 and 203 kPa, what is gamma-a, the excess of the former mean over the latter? -9.3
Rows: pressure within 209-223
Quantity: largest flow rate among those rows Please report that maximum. 118.2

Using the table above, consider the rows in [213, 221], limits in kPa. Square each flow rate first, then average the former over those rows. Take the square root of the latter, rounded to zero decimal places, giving 112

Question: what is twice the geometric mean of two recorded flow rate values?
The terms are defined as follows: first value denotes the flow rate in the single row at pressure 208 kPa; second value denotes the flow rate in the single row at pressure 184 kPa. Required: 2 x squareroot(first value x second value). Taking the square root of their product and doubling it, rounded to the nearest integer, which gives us 226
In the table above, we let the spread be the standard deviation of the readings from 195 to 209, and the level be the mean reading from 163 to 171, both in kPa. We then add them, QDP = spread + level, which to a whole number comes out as 114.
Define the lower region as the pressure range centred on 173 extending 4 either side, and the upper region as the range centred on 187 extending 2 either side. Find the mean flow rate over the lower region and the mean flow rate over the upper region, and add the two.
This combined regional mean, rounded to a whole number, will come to 222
